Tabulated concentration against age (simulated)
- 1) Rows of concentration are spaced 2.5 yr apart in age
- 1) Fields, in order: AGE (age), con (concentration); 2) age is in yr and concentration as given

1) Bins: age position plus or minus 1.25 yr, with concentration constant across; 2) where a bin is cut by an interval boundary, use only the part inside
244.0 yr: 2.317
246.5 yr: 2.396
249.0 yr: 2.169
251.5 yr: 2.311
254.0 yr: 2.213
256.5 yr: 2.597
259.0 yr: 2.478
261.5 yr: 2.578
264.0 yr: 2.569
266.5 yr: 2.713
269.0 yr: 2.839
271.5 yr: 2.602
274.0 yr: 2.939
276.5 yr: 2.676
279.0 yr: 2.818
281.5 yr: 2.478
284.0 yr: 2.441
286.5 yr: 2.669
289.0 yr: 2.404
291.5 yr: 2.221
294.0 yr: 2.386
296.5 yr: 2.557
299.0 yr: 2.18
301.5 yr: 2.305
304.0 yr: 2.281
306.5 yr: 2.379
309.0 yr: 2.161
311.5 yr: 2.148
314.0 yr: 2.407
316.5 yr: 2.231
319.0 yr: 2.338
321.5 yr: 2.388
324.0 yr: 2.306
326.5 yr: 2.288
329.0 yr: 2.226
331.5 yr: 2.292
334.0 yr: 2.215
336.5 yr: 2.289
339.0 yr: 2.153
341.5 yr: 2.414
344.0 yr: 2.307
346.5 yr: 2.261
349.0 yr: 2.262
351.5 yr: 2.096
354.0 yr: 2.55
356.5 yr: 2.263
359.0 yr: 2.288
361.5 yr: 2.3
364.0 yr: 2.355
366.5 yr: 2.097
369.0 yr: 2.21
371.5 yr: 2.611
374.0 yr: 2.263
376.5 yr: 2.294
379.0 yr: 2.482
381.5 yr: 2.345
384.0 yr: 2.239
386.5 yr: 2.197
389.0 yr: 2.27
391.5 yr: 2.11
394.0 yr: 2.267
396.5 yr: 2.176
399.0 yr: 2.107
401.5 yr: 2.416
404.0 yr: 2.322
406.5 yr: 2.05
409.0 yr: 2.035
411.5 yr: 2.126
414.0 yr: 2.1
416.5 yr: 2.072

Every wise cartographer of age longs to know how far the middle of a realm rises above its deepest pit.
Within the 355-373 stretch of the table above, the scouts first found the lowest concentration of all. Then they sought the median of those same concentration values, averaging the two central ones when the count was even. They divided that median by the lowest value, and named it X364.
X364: 1.09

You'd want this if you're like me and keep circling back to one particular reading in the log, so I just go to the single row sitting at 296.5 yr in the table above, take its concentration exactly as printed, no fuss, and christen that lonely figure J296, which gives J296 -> 2.557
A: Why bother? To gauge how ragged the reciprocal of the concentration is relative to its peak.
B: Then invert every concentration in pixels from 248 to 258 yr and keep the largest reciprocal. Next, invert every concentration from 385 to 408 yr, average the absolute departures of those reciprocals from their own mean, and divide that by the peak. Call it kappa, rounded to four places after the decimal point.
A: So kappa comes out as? 0.0414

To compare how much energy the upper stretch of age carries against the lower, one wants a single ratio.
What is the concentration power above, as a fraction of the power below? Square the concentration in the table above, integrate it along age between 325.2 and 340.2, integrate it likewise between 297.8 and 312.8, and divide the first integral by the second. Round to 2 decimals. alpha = 1.00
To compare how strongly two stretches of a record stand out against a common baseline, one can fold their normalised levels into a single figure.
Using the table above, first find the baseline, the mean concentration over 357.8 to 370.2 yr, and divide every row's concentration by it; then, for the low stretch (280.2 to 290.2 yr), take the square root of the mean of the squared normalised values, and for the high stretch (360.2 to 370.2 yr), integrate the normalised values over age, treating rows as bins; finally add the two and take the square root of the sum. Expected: 3.3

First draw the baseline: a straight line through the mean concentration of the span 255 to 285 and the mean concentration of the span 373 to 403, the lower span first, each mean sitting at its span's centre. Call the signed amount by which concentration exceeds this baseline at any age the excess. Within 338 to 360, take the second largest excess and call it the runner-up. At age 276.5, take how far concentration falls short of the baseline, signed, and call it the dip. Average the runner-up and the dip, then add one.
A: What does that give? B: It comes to 0.97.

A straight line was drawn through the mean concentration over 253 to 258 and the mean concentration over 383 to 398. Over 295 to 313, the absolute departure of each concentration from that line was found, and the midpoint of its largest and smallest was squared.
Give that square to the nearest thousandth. 0.015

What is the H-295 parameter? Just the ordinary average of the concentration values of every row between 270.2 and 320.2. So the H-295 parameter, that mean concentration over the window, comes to 2.43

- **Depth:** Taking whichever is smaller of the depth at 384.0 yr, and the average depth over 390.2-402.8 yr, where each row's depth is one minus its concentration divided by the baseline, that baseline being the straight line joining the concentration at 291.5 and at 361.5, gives 0.04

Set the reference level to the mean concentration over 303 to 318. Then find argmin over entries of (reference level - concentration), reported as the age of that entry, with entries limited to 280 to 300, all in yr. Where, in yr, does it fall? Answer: 286.5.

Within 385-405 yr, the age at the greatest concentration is 401.5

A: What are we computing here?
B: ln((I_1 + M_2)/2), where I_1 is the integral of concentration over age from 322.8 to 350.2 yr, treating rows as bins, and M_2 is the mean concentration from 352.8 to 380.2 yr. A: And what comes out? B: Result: 3.48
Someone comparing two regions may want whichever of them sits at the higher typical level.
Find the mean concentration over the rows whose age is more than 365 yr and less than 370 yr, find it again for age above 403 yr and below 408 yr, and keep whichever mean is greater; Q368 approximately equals 2.2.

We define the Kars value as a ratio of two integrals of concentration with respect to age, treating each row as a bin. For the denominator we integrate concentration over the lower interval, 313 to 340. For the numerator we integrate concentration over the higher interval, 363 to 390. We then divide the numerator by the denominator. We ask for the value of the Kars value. 1.01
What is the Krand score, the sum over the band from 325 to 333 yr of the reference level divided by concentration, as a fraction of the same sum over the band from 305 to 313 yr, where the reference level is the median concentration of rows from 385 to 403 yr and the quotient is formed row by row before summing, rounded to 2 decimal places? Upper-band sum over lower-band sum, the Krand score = 0.98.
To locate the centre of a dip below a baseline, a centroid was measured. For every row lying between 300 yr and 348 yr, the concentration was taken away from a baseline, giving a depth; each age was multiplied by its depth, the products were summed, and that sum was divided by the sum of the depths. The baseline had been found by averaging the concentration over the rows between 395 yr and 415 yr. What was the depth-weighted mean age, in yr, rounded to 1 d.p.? 323.8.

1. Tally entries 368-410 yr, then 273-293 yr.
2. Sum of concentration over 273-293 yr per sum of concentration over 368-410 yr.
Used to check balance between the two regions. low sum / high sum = 0.54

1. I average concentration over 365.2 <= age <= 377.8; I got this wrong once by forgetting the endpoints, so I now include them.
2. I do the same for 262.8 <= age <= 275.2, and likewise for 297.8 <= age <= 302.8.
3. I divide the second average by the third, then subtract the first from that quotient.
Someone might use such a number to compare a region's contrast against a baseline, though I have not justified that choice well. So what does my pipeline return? -1.08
